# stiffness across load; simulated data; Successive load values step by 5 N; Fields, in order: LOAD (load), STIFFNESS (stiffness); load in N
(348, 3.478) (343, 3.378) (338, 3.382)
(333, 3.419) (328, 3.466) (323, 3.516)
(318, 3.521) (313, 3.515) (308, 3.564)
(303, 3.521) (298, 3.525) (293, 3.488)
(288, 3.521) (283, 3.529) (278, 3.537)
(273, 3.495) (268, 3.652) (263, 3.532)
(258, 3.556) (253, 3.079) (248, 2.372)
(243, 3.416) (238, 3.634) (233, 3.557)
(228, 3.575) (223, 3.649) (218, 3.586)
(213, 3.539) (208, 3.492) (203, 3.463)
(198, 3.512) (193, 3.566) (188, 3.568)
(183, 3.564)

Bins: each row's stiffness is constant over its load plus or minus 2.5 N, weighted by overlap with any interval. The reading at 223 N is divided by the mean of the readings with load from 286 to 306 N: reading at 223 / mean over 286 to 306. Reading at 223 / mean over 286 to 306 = 1.04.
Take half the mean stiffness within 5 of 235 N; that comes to 1.80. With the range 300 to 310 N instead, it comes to 1.77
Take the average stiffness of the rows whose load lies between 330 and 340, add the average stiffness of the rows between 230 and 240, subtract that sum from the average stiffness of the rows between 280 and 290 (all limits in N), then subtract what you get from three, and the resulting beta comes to 6.47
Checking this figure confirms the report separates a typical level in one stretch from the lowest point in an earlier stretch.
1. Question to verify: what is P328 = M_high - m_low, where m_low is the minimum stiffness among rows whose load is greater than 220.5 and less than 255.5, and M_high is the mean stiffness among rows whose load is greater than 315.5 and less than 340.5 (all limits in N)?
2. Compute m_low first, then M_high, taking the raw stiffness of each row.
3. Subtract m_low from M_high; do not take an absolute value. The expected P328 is 1.1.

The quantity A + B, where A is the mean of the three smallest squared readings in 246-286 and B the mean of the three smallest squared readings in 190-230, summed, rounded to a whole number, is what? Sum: 21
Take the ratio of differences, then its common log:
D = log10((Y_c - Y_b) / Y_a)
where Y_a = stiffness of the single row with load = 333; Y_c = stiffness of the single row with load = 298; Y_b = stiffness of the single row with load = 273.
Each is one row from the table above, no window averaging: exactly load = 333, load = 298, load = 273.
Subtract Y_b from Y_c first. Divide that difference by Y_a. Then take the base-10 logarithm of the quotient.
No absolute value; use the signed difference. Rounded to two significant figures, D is -2.1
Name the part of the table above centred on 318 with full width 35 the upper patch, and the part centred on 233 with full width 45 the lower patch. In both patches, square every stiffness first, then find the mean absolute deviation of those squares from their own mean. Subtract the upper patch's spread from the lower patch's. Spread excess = 1.5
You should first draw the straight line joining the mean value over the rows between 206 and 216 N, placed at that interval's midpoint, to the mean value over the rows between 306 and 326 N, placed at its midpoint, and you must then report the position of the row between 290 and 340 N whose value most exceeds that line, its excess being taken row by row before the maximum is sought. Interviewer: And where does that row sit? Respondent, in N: 308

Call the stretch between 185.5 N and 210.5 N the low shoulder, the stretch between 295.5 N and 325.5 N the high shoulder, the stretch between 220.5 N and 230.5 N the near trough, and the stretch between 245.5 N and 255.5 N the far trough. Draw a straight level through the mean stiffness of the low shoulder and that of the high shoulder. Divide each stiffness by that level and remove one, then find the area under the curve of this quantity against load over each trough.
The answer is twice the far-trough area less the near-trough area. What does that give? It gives -4.8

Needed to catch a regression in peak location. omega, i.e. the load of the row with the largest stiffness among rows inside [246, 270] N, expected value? 268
